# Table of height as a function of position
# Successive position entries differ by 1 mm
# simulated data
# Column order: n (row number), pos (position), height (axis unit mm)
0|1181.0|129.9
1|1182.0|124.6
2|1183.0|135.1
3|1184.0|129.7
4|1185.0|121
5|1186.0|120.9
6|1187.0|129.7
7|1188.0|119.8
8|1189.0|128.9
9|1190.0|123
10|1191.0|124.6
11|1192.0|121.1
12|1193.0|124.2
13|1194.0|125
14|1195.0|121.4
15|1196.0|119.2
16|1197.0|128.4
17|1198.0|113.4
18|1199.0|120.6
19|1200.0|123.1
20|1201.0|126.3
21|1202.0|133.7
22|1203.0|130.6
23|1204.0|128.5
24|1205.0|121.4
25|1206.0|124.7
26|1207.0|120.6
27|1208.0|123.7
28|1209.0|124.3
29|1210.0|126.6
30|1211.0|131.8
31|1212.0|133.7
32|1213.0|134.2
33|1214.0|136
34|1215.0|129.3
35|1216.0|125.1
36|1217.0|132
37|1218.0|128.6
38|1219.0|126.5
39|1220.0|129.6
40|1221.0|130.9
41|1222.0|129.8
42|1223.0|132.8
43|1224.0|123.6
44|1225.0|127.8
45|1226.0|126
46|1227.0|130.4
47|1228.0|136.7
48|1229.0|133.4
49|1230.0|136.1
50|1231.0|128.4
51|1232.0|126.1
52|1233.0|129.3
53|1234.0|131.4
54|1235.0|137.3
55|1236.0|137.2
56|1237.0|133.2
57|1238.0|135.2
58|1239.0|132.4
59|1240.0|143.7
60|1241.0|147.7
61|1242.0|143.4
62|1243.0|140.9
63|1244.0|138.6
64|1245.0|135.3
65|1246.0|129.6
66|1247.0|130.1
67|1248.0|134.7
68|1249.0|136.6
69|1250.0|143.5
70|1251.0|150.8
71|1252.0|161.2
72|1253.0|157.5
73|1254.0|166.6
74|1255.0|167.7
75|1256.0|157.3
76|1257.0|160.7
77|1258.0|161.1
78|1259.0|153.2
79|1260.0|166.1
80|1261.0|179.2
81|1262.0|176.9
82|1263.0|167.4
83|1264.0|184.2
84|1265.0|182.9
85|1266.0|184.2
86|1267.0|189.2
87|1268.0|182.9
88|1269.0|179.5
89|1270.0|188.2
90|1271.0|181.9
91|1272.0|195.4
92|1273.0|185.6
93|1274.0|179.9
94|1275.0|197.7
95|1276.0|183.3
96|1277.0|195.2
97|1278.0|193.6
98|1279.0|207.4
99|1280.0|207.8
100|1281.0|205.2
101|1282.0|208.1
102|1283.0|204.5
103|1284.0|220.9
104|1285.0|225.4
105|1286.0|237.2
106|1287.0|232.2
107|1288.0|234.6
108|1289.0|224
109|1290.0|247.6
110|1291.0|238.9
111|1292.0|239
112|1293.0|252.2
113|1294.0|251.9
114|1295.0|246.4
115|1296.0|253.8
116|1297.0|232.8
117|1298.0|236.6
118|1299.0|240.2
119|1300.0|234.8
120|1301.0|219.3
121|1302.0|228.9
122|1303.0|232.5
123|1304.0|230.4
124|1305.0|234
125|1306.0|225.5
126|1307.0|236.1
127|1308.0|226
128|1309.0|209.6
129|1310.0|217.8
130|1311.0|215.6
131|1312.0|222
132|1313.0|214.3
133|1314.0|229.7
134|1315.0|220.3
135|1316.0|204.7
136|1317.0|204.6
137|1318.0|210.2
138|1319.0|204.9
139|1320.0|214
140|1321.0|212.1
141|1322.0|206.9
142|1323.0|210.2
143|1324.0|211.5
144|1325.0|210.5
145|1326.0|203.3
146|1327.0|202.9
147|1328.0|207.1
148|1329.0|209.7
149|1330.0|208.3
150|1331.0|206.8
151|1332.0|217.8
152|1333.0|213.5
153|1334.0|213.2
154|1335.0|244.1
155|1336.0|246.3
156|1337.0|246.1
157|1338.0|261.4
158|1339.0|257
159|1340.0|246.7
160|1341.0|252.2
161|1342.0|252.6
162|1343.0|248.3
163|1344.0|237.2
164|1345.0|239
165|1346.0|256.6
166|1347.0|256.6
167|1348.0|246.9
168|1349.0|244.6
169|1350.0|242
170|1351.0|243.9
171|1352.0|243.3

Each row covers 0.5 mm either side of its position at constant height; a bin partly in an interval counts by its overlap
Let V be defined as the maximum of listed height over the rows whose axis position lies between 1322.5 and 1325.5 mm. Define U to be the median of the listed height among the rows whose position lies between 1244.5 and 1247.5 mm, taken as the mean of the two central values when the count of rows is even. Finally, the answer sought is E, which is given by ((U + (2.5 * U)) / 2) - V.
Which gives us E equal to 16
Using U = 130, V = 211.5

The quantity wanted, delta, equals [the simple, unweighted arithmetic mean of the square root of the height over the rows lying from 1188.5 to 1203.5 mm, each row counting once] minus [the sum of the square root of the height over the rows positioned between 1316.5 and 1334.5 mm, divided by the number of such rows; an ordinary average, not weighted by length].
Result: -3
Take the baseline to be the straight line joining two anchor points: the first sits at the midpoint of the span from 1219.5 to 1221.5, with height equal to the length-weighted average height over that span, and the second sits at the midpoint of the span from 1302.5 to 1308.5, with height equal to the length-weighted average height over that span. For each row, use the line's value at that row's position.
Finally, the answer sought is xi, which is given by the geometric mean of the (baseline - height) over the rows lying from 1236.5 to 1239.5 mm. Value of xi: 17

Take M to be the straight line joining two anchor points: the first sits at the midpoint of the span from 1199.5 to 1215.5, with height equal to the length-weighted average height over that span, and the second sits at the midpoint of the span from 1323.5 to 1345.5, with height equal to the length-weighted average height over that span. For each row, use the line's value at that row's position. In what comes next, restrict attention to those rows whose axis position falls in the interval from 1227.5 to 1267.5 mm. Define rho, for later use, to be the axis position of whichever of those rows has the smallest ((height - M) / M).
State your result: 1247.0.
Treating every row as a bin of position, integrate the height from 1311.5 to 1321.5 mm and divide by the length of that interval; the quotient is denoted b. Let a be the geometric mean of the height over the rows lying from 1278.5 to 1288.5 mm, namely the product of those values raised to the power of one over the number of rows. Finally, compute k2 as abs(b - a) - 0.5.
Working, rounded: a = 218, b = 214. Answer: 4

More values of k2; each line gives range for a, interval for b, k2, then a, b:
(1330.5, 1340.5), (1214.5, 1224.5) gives 105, 234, 129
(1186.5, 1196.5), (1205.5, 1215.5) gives 4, 124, 128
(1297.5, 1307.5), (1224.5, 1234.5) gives 101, 232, 131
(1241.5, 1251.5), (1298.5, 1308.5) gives 92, 138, 231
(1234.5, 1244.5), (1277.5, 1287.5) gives 75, 139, 214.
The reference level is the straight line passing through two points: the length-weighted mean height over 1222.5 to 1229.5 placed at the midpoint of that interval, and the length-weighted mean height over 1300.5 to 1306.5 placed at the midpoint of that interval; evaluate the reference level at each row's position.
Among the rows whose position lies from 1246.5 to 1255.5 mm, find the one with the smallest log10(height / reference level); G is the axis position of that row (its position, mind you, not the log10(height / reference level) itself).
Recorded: 1247.0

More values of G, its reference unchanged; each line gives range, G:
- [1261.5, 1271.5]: 1263.0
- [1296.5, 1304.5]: 1301.0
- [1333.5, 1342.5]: 1334.0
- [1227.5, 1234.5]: 1232.0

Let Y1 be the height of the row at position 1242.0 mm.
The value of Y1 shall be 143.4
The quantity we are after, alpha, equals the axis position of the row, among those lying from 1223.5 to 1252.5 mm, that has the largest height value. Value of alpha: 1252.0 mm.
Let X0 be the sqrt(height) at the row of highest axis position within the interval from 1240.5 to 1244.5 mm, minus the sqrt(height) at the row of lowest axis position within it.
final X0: -0.4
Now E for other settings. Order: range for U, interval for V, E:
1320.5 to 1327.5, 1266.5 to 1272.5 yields 172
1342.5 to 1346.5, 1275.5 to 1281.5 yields 219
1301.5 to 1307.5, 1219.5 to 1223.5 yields 272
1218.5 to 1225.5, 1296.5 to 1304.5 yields -13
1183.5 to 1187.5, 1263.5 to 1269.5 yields 30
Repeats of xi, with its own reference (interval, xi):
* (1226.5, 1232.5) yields 7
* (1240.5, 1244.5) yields 13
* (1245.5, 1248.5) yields 30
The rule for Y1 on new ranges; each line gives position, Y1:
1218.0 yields 128.6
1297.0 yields 232.8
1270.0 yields 188.2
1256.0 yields 157.3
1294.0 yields 251.9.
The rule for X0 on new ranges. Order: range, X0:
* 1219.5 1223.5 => 0.1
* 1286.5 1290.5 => 0.5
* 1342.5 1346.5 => 0.3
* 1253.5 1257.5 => -0.2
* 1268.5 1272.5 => 0.6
